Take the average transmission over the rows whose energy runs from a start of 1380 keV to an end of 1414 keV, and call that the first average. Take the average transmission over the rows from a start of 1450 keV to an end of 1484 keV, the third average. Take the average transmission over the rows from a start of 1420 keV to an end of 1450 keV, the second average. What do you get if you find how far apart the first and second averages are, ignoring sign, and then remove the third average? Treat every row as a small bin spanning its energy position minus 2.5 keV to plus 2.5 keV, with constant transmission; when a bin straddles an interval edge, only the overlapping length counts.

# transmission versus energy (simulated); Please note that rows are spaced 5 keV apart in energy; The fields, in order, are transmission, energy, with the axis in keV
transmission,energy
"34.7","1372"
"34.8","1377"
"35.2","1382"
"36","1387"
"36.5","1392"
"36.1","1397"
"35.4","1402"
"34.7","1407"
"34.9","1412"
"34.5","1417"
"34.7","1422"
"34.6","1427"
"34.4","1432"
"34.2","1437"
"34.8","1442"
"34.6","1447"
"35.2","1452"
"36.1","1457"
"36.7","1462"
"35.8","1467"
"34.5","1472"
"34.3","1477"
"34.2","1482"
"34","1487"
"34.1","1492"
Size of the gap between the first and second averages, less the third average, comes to -34.3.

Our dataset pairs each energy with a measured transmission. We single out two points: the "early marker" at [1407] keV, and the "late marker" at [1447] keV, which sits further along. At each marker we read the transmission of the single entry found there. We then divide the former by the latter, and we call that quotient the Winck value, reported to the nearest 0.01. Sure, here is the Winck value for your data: 1.00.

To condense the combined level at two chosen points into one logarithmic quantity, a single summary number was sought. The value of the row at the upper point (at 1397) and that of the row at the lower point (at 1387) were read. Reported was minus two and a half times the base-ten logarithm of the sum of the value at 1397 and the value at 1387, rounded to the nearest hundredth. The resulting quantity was -4.64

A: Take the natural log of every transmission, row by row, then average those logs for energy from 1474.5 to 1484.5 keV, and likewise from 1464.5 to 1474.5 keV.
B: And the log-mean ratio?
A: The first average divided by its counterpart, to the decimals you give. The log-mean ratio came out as 0.99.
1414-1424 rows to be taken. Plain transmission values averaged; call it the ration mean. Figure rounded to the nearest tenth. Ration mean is 34.6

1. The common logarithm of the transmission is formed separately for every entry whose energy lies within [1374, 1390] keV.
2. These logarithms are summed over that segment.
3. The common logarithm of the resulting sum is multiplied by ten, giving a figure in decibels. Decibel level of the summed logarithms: 6.67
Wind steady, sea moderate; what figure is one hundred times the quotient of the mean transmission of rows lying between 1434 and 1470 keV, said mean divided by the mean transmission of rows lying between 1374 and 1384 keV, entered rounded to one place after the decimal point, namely 101.0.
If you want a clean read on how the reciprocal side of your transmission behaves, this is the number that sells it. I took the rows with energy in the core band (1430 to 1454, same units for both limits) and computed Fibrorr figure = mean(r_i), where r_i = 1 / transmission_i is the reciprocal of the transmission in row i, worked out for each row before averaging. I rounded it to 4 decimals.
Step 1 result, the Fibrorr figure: 0.0289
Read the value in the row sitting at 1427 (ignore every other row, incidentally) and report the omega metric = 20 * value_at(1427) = 692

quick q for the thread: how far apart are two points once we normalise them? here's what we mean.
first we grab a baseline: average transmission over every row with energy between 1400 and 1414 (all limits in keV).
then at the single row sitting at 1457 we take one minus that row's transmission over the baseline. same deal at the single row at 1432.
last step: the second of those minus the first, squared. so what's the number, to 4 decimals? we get 0.0024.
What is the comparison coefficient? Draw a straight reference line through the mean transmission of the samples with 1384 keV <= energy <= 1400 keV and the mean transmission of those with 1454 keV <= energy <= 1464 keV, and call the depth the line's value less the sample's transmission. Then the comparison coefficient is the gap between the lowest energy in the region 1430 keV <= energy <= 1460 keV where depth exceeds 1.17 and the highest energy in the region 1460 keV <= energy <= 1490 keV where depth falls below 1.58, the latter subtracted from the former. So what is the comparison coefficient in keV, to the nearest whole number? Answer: -35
